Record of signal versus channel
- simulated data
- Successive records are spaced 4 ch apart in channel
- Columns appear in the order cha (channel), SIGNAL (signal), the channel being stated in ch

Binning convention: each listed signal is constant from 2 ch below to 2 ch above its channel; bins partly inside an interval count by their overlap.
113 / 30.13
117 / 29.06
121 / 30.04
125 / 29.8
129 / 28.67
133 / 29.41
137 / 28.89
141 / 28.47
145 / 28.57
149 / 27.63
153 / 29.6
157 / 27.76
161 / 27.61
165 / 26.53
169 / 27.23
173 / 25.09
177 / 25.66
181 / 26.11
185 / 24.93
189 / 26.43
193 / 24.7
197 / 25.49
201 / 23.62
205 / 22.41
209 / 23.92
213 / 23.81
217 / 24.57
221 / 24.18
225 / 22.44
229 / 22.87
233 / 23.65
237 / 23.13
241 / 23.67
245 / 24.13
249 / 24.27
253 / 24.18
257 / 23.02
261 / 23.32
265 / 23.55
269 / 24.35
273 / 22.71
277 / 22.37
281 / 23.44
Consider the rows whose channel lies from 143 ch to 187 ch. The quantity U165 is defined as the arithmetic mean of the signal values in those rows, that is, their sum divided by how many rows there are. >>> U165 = 27.0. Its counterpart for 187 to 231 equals 24.0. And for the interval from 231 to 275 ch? 23.6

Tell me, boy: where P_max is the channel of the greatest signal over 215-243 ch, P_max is 217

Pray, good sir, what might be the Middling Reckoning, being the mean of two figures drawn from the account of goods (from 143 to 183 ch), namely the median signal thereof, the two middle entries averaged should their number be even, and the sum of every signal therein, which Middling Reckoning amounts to 150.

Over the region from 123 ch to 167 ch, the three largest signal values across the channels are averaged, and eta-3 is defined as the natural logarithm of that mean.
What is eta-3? 3.39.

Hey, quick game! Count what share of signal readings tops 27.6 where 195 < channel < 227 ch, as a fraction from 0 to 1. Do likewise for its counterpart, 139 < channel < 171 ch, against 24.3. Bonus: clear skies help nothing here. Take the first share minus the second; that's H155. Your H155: -1.00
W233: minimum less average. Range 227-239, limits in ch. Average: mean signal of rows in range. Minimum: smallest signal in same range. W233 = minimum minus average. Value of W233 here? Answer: -0.35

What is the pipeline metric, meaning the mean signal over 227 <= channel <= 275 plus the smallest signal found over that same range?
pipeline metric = 46.3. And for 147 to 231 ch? 47.8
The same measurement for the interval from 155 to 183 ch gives 51.7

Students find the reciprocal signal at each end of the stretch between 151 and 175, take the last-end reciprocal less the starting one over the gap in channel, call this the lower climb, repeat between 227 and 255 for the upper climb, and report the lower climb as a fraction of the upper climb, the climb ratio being -3.1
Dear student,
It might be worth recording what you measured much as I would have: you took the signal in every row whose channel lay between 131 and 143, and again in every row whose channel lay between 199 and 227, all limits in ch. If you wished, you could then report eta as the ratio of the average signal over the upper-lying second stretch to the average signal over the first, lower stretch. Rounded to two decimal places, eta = 0.81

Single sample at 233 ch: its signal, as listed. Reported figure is 23.65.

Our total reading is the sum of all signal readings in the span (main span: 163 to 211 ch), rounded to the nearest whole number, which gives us 302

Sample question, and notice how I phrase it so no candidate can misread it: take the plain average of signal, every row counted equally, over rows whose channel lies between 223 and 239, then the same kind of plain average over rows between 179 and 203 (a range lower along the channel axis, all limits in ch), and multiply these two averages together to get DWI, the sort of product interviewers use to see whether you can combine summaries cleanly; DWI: 580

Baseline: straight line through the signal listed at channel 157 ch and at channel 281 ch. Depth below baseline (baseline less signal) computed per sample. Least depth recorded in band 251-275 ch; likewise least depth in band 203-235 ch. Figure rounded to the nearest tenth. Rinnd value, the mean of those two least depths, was 0.3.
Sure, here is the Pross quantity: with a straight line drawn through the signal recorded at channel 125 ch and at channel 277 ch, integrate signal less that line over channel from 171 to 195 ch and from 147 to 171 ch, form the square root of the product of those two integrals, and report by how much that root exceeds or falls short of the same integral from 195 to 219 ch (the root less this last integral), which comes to 62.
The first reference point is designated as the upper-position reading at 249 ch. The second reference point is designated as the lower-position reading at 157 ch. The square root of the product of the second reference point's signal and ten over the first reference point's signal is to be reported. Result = 3.38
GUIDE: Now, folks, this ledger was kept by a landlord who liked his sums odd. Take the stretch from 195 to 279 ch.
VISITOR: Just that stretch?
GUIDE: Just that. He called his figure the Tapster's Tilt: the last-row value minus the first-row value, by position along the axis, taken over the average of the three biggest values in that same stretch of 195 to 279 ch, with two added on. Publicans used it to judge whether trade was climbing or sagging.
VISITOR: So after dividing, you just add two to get 1.874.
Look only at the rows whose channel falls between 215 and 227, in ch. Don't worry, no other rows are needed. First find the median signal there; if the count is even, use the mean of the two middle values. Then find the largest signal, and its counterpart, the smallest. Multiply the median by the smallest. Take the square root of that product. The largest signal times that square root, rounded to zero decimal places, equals 572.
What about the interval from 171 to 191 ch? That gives 668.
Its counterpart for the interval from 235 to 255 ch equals 573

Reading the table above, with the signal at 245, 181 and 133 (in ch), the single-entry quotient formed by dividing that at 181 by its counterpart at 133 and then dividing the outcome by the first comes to 0.0368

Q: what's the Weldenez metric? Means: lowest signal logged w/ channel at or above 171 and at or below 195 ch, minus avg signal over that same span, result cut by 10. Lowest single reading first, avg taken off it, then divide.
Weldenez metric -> -0.079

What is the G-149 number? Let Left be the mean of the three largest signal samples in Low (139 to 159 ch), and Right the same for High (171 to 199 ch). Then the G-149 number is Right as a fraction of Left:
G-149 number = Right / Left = 0.90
